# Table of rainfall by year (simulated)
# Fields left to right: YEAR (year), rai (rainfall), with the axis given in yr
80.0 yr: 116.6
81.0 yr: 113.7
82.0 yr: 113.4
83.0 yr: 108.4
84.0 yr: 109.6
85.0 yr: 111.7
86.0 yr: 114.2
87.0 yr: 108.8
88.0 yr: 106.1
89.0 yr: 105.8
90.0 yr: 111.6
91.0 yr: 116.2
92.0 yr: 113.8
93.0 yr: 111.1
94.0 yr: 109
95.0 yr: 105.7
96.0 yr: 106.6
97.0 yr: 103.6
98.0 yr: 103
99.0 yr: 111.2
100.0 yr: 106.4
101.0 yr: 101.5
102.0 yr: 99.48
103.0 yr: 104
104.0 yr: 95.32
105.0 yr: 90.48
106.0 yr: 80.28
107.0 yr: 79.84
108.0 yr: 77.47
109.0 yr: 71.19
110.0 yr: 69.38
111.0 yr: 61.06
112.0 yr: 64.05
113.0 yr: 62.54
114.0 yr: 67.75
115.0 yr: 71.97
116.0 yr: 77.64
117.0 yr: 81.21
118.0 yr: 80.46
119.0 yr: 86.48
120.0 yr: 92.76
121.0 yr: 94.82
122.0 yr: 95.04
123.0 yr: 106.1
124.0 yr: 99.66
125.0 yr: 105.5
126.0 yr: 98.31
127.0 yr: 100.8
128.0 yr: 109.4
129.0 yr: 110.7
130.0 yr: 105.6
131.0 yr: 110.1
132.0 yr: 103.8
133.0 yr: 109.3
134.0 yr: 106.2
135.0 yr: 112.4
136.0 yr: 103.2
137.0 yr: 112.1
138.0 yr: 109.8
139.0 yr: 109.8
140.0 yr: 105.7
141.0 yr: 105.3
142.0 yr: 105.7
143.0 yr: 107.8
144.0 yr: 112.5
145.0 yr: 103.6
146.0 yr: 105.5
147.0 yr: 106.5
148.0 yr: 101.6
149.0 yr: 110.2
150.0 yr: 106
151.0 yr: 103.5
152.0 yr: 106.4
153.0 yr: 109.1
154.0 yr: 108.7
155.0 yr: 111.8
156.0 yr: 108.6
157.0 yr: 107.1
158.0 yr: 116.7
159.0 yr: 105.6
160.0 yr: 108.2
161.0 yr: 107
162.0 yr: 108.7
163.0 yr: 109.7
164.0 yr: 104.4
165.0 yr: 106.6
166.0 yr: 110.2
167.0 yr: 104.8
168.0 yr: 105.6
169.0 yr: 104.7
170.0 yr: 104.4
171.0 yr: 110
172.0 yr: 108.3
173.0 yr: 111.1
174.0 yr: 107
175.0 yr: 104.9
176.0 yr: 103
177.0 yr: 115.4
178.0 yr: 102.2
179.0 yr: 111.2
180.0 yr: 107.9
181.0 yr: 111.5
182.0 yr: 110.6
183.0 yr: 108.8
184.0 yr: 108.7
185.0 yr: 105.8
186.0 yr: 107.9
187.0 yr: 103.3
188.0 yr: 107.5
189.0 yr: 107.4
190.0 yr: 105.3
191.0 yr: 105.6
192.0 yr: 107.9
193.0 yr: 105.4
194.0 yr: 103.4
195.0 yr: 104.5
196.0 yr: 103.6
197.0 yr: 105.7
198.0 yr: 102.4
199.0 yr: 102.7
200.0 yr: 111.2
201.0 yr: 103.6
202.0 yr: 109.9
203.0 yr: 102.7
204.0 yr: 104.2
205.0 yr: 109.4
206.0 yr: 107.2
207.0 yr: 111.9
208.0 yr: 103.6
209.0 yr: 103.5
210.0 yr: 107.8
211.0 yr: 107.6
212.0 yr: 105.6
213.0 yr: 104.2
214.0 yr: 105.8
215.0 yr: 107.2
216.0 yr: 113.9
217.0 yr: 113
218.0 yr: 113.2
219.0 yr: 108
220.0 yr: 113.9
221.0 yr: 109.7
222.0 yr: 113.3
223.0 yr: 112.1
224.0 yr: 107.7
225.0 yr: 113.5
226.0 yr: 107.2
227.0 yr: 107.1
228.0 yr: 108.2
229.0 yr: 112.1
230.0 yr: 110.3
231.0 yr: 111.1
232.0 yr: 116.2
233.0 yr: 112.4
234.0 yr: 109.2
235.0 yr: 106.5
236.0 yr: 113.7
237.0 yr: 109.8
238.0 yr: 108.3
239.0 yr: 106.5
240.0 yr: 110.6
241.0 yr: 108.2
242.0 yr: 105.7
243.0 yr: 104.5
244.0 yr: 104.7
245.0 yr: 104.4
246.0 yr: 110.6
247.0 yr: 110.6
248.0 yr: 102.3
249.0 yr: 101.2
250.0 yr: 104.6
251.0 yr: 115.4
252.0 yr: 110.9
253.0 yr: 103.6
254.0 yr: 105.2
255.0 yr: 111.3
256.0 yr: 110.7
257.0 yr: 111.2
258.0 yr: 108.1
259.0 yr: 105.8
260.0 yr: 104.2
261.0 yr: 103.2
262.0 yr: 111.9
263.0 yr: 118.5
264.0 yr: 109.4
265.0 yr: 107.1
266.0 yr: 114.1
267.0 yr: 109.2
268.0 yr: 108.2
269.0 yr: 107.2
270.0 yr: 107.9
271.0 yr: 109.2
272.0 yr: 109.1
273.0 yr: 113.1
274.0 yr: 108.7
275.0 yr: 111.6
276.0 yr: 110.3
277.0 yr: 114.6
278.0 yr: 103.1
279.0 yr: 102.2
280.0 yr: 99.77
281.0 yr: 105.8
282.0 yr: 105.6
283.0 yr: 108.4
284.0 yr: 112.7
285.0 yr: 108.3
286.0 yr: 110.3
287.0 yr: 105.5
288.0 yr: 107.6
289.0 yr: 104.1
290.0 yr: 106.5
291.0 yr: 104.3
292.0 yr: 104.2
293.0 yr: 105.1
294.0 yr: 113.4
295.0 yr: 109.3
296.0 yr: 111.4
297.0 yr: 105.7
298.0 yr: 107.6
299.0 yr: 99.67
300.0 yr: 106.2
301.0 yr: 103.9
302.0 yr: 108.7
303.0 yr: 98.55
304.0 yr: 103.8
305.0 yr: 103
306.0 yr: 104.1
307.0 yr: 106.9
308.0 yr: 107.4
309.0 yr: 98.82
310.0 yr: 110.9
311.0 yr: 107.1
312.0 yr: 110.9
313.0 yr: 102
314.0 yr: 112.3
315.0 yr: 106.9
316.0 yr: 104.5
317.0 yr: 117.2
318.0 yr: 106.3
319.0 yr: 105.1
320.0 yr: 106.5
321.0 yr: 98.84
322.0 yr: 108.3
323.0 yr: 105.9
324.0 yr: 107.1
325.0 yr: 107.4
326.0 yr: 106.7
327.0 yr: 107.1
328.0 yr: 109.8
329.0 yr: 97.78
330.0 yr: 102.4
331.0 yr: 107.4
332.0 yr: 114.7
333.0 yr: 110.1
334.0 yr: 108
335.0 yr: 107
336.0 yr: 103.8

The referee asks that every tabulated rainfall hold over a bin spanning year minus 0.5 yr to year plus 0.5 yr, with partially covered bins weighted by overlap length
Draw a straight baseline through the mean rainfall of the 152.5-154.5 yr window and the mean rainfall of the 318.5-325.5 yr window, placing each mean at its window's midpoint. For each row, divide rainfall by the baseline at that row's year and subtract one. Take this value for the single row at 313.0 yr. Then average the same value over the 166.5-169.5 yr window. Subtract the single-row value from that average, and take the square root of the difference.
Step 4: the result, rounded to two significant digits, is 0.051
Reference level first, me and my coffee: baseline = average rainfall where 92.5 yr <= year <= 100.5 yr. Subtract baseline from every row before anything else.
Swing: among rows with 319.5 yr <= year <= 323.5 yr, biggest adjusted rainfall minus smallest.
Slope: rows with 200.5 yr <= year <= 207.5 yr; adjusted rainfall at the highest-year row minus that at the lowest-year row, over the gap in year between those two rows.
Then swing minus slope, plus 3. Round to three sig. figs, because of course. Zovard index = 11.1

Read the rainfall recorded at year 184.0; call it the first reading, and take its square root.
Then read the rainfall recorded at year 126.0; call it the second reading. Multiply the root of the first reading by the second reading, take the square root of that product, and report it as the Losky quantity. 32.0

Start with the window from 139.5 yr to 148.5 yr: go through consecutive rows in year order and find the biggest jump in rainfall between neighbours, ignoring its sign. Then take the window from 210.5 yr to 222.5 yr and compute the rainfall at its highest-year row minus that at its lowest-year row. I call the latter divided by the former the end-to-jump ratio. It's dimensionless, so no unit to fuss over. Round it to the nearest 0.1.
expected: 0.6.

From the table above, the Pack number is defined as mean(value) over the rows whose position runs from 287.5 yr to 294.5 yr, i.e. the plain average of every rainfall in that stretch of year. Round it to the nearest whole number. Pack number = 106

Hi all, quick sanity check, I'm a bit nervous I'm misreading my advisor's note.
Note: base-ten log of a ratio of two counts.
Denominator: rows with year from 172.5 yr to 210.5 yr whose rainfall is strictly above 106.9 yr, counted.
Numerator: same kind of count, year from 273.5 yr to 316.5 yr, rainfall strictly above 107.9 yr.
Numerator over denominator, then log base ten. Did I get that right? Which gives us -0.10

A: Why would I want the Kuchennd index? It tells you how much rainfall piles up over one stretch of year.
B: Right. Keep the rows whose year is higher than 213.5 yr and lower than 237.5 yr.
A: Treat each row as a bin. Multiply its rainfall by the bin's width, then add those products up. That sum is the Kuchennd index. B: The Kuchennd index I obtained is 2655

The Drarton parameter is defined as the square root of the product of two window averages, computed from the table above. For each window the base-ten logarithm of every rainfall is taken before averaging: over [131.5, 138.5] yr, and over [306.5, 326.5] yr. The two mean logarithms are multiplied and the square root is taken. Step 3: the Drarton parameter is 2.03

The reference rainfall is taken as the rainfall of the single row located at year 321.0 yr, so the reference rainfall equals 98.84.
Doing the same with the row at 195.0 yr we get 104.5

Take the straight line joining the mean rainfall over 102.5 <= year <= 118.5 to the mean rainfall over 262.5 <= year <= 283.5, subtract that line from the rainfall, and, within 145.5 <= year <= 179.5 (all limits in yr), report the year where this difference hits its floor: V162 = 178.0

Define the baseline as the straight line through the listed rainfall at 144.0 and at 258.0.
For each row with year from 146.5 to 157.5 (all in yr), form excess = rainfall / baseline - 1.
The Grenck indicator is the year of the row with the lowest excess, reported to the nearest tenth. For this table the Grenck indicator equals 148.0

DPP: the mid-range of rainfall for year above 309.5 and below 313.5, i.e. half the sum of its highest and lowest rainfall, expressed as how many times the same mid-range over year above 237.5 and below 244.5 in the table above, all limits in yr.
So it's 0.99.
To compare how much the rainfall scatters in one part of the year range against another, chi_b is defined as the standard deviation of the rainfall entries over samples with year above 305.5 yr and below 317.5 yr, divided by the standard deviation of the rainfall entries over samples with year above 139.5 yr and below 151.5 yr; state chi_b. 1.7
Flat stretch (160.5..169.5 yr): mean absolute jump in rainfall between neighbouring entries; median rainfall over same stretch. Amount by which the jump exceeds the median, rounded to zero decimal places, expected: -104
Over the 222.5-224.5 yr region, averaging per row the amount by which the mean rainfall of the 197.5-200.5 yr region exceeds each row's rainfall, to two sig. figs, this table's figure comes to -4.5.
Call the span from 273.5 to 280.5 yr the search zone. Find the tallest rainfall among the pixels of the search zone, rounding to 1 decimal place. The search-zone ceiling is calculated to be 114.6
